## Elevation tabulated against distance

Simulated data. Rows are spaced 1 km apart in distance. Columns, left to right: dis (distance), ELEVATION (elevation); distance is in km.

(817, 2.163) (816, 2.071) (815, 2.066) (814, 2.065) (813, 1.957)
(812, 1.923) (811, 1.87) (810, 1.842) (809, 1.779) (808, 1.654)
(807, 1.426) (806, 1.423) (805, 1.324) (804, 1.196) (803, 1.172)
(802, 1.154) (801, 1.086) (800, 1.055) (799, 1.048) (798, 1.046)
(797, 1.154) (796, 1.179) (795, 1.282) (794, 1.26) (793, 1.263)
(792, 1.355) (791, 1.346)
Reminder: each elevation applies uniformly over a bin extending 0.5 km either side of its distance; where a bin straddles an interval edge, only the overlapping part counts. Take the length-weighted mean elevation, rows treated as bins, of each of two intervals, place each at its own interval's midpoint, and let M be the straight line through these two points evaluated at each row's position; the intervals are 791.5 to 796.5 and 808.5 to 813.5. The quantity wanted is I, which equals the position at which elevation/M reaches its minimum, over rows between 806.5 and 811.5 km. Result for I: 807 km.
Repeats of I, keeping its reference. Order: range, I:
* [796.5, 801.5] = 800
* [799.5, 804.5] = 800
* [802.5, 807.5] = 804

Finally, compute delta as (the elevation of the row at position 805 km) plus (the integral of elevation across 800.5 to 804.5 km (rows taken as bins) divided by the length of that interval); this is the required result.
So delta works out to 2.5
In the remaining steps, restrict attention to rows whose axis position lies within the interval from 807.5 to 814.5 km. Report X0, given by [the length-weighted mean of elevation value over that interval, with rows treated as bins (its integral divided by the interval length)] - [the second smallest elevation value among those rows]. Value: 0.091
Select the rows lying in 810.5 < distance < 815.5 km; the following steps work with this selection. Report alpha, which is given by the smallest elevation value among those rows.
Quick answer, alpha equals 1.87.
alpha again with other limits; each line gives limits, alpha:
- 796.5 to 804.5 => 1.046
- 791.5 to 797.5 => 1.154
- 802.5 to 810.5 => 1.172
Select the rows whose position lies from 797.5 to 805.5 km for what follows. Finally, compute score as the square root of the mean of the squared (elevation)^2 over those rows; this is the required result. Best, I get 1.3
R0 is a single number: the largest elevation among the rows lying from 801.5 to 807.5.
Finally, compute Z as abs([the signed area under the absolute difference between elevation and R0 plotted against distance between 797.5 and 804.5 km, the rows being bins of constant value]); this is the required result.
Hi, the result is 2.2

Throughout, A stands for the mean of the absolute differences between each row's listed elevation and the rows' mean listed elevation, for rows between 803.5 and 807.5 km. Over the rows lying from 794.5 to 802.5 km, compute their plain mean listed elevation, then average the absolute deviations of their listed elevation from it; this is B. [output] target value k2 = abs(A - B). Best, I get 0.02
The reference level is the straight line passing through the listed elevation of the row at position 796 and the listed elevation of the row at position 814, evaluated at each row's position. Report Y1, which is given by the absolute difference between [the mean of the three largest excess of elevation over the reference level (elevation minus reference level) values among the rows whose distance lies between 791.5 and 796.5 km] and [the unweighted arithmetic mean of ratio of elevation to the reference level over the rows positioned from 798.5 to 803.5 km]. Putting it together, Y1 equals 0.5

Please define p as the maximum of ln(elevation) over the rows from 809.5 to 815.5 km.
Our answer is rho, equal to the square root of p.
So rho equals 0.85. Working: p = 0.7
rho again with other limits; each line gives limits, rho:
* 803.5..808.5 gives 0.71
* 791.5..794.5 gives 0.55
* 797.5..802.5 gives 0.38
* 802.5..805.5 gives 0.53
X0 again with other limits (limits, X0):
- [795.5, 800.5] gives 0.048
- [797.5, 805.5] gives 0.087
